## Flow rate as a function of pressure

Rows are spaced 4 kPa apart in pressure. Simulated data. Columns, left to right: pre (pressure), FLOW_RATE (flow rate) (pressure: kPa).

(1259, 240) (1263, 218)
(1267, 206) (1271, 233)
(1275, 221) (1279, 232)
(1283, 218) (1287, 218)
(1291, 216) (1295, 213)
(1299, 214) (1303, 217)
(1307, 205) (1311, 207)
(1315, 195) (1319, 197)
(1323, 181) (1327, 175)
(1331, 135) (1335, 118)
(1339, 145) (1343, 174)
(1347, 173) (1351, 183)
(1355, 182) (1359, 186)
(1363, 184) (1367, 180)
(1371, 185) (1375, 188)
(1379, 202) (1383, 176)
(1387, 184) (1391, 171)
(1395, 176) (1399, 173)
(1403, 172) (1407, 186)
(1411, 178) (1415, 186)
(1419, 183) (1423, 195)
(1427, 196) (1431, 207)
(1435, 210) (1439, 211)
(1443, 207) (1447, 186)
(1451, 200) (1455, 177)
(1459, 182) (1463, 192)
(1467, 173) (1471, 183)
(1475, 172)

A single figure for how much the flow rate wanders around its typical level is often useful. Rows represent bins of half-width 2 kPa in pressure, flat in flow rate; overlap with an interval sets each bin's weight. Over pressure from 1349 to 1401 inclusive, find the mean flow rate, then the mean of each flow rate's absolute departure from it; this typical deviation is 5.5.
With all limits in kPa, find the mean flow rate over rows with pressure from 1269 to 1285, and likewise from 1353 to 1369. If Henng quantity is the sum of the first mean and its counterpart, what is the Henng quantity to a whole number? 409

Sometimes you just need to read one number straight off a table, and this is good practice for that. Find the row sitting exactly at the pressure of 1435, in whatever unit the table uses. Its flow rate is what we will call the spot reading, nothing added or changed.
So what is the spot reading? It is 210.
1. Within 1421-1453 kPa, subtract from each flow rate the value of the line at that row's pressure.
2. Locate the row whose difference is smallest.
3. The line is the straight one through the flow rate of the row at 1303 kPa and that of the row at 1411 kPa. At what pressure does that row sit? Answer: 1447 kPa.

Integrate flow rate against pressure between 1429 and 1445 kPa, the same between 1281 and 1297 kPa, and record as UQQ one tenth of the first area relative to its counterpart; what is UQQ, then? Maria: 0.097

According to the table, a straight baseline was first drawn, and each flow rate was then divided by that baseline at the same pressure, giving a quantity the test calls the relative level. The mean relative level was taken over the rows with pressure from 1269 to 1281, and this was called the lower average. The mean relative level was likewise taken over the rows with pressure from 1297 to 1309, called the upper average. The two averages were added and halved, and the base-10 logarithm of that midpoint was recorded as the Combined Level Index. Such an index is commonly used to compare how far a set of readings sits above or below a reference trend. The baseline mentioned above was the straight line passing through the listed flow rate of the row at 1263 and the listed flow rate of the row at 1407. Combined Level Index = 0.02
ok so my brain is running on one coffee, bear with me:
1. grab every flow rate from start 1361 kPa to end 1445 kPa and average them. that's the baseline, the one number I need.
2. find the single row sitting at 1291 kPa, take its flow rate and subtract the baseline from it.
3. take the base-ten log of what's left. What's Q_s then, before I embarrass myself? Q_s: 1.45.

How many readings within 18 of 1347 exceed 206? 0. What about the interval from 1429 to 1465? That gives 4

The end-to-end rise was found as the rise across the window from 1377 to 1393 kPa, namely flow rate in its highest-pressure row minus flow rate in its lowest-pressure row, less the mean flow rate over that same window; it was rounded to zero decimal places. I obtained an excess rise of -214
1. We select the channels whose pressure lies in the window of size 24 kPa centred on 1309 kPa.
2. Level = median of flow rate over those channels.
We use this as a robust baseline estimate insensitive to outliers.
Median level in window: 206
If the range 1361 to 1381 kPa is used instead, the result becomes 185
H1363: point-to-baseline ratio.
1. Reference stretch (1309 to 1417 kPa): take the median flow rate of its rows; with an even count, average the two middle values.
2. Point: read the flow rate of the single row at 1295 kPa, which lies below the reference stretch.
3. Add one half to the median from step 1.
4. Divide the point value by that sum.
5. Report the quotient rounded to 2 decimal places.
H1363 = 1.17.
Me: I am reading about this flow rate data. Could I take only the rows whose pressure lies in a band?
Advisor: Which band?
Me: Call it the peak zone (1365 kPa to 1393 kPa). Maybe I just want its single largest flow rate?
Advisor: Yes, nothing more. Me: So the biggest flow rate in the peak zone 202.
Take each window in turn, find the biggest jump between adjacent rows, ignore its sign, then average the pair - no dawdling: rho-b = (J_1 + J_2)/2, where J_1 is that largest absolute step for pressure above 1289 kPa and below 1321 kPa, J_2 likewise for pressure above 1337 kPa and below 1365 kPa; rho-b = 20.5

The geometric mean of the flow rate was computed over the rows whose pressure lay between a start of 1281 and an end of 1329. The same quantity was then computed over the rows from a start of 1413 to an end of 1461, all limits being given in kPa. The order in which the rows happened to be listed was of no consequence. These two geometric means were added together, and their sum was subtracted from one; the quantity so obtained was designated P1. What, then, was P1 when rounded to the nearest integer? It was -398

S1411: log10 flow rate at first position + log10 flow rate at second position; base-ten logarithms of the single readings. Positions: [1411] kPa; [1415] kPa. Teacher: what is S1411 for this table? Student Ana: 4.52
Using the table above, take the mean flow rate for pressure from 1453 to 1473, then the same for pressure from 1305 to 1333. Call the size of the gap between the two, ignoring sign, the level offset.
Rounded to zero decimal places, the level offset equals 4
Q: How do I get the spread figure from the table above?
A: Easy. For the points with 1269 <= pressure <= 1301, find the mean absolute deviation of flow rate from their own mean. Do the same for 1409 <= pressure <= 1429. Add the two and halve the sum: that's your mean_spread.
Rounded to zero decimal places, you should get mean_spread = 6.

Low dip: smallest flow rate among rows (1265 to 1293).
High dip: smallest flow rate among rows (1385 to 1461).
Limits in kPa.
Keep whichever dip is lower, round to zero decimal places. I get 171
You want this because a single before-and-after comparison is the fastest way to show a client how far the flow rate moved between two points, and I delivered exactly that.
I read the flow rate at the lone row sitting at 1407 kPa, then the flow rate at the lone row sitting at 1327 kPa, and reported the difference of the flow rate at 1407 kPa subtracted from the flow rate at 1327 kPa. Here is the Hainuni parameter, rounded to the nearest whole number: -11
